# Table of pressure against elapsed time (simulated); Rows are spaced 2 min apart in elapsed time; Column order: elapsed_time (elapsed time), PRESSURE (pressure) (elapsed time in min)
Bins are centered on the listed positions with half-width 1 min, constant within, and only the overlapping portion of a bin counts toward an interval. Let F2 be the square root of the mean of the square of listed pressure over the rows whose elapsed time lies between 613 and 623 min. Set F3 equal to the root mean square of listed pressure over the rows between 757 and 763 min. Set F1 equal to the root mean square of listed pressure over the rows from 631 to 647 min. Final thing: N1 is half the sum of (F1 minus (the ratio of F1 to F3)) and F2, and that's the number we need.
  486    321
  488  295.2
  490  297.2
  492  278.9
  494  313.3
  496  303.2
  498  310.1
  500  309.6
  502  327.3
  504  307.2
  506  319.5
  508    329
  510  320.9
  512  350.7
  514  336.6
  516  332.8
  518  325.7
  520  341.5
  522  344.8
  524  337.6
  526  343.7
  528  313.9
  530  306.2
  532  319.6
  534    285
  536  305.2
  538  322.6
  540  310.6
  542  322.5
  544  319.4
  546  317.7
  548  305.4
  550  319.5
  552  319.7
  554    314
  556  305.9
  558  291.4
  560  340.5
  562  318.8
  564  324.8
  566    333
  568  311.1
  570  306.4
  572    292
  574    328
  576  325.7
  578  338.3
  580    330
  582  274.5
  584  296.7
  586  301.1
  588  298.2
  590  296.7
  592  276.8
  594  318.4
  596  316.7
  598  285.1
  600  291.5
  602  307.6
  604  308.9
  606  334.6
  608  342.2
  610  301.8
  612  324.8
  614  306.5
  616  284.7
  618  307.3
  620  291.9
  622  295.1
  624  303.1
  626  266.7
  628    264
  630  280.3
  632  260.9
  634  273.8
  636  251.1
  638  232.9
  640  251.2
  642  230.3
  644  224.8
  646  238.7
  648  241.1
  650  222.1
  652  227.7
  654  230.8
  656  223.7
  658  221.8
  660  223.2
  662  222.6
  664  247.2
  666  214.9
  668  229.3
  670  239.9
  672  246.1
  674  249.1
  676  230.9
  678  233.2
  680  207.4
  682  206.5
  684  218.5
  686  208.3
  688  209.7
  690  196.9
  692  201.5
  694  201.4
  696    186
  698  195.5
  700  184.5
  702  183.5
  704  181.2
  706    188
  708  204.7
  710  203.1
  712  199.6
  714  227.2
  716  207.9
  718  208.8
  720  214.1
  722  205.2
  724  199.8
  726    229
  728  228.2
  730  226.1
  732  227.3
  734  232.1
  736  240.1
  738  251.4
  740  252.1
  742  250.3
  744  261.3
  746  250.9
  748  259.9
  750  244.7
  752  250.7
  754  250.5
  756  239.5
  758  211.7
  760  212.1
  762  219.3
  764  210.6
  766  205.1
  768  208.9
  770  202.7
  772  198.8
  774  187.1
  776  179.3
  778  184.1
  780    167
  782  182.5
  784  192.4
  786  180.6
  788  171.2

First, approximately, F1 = 246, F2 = 297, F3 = 214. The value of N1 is 271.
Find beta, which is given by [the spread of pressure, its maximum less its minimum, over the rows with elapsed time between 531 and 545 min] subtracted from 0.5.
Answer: -37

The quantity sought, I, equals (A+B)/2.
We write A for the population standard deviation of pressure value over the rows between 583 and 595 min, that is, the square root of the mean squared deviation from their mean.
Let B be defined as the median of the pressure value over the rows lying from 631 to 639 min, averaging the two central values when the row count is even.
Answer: 134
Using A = 12.1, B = 256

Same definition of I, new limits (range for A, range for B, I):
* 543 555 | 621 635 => 139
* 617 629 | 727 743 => 126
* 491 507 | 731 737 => 123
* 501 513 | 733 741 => 129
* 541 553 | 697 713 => 99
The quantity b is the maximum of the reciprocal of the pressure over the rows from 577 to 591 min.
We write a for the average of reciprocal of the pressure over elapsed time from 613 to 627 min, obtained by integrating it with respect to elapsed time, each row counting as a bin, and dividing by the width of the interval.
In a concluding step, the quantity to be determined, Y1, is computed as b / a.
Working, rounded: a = 0.0034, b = 0.0036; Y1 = 1.1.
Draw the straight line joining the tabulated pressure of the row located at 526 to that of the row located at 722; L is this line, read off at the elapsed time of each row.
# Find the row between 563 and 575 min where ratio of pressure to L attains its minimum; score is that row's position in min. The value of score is 572 min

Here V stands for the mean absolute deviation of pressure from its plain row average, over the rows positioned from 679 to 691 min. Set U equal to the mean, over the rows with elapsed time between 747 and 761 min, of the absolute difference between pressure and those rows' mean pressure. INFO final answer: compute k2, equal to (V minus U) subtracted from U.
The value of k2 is 26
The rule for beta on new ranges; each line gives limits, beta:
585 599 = -41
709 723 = -27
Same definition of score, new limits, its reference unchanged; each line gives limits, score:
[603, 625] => 616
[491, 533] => 492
